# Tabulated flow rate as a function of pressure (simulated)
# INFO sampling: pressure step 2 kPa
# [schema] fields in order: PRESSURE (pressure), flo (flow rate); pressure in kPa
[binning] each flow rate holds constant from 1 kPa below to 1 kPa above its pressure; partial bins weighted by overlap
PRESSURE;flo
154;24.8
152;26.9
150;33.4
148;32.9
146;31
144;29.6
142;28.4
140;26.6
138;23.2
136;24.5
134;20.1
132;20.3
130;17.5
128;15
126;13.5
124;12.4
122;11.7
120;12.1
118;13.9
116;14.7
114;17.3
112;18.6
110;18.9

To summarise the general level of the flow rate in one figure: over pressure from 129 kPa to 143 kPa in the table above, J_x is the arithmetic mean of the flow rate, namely 23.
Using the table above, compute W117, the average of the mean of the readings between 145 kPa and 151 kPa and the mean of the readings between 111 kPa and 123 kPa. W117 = 23.6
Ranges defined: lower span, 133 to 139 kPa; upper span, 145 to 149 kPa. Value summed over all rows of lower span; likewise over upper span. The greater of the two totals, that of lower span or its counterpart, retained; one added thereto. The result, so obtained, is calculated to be 69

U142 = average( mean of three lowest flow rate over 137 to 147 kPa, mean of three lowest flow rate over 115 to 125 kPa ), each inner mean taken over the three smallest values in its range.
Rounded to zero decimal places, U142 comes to 19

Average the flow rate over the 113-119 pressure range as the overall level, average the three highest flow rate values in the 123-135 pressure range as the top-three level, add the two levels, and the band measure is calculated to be 35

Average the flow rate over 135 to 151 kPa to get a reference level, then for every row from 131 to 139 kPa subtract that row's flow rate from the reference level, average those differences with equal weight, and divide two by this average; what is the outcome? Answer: 0.30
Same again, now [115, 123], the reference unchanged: 0.13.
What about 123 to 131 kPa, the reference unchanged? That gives 0.14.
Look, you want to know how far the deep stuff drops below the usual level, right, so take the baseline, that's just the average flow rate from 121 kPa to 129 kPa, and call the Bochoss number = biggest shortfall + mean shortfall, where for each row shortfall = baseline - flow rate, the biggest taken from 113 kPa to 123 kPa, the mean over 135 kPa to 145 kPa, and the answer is -12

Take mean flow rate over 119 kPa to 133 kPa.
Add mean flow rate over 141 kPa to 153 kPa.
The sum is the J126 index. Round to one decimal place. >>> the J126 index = 45.0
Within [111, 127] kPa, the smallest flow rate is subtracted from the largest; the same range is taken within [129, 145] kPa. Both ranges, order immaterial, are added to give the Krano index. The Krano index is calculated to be 19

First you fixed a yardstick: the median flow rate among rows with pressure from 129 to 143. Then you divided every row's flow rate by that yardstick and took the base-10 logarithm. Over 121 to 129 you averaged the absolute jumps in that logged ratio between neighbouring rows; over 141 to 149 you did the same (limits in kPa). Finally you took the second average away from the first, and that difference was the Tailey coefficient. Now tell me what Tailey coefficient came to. 0.0147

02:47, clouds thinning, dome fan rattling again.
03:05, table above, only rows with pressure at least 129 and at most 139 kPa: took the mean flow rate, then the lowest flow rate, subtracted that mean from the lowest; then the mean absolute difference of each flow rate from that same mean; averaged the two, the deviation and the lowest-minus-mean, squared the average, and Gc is 0.52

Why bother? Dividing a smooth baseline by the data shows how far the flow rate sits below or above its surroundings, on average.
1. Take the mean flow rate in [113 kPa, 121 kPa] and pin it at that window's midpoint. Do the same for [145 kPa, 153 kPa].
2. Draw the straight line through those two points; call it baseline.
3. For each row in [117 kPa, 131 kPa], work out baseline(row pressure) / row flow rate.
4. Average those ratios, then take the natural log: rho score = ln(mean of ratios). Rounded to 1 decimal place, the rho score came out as 0.3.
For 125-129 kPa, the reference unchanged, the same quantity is 0.3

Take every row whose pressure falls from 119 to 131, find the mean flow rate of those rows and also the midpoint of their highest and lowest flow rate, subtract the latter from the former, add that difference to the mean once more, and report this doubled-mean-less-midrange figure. 13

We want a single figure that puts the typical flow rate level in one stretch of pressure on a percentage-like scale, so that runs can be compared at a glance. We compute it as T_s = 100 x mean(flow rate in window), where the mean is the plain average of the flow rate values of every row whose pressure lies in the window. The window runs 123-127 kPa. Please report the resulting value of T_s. 1295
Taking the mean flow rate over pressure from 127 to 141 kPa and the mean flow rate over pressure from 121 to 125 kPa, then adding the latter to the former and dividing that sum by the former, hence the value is 1.57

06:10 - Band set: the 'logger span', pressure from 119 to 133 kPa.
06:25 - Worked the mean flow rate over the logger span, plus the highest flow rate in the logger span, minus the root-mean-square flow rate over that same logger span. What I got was 20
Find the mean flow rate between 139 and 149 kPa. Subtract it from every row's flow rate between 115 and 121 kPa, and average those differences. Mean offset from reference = -16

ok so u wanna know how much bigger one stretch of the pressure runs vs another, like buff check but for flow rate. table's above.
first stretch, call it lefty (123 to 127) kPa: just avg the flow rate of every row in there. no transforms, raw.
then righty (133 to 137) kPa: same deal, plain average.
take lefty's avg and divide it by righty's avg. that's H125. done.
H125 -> 0.58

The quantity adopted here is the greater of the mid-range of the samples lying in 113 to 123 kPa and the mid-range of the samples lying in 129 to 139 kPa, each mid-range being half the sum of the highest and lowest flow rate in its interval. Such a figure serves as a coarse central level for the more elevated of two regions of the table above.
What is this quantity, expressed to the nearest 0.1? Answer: 21.0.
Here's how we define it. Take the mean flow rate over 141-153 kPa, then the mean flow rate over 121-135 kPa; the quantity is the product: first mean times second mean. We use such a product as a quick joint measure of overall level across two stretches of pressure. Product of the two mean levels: 479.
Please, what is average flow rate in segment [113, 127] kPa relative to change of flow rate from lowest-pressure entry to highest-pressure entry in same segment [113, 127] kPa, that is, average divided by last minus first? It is -4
